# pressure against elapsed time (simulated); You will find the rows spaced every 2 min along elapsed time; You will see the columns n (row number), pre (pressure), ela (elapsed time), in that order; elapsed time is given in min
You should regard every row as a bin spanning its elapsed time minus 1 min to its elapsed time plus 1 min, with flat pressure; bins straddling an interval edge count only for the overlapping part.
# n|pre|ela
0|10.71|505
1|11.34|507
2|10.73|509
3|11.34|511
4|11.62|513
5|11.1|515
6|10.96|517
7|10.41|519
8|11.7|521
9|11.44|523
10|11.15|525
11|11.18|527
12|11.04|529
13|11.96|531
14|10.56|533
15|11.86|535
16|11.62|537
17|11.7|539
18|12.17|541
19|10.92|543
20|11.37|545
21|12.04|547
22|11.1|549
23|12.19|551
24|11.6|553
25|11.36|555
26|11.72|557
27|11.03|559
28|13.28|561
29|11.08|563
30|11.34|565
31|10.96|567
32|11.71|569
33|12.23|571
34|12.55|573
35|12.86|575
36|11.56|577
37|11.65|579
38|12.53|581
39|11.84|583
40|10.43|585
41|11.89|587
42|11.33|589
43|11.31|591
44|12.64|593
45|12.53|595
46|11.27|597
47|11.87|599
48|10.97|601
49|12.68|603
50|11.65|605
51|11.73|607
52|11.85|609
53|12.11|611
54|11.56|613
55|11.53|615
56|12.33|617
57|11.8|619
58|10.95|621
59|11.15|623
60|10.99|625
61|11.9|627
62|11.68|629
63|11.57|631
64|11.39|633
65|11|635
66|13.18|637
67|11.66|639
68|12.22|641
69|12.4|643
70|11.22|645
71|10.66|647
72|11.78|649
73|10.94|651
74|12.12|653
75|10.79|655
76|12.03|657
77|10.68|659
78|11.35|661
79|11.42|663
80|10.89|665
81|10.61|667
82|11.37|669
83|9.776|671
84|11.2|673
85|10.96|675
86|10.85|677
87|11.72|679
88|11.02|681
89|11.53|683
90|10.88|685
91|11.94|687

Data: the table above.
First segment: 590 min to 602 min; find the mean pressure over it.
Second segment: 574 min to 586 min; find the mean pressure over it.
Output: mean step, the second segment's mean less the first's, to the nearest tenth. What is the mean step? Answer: 0.0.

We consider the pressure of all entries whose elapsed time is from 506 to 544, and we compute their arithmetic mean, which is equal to 11.3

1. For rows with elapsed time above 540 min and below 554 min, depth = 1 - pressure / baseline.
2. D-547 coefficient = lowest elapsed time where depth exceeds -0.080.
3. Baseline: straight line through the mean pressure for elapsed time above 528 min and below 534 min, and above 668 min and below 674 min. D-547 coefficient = 543 min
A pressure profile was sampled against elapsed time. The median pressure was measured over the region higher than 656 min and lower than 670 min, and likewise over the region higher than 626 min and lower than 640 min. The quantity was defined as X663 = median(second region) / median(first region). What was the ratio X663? 1.03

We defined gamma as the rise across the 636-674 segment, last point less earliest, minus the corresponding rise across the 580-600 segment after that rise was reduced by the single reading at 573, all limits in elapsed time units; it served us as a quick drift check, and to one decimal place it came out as 11.2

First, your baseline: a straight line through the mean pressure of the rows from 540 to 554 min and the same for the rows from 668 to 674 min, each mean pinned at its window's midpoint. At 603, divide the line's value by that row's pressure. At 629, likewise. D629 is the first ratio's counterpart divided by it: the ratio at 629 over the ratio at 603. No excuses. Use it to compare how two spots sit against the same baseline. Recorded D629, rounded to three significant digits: 1.07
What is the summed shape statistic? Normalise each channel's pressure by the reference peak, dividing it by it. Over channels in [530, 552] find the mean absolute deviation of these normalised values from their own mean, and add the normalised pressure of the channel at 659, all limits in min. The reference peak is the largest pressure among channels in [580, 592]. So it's 0.89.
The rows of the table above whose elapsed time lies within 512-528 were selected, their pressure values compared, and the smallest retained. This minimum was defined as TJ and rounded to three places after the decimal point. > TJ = 10.410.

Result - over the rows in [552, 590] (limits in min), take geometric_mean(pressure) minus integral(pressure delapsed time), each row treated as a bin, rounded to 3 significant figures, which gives -434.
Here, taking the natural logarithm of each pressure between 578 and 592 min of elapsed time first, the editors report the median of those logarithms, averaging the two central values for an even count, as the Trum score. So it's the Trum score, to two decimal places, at 2.46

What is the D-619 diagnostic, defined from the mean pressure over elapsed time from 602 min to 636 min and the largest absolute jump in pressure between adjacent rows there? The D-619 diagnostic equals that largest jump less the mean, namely -10.6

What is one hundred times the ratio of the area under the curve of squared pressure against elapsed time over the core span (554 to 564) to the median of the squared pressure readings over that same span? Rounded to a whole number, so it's 1065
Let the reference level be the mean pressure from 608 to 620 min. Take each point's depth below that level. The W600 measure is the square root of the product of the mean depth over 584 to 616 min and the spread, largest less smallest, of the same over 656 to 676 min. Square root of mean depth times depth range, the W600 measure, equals 0.59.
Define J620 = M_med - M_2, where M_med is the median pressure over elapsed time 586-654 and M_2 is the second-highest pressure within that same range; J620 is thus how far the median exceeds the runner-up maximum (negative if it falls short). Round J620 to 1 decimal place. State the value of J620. -1.0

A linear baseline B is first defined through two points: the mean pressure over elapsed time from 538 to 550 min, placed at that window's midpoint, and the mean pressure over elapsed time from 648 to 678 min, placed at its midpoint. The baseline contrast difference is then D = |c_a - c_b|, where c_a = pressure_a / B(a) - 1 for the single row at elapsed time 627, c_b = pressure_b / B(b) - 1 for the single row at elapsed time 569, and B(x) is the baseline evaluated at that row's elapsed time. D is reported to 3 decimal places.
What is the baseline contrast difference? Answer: 0.036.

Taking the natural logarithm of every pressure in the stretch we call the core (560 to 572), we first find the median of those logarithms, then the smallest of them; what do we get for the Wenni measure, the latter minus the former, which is -0.05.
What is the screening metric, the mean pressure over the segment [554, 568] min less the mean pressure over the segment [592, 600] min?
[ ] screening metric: -0.54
